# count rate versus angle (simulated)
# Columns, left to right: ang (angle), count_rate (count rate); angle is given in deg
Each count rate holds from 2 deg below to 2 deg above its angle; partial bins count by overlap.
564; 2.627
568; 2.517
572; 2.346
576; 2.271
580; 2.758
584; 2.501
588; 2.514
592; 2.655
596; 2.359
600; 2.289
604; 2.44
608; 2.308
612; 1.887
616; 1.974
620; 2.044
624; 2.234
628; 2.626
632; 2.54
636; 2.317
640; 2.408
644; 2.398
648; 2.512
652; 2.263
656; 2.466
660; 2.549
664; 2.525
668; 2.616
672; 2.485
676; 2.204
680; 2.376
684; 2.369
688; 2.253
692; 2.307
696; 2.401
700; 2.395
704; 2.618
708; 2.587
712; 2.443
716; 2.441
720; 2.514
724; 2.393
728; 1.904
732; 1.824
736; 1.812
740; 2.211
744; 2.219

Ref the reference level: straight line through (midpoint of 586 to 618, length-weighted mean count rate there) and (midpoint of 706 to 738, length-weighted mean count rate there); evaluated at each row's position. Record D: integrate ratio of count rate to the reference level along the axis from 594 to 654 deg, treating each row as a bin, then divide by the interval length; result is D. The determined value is 1.01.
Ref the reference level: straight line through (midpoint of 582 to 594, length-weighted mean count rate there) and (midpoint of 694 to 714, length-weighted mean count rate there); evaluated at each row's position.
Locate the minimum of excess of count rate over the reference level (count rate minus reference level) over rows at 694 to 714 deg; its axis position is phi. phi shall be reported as 700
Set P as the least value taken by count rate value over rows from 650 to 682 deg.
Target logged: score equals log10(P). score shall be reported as 0.34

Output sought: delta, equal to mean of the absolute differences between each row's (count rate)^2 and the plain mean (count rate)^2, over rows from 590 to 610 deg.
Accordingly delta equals 0.54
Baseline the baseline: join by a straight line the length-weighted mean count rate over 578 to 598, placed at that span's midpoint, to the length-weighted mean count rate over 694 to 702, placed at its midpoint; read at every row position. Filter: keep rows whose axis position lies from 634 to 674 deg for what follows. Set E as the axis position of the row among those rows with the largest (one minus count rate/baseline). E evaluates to 652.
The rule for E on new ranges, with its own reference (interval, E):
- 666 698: 676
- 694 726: 700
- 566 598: 576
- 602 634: 612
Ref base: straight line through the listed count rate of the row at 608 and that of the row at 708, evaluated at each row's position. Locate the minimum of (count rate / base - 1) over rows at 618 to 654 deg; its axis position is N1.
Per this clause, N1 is 620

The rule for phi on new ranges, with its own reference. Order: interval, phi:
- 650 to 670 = 652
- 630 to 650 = 636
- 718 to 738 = 736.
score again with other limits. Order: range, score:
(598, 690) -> 0.28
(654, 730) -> 0.28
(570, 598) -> 0.36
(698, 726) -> 0.38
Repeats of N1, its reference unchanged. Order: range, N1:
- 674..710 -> 676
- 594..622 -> 612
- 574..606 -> 600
